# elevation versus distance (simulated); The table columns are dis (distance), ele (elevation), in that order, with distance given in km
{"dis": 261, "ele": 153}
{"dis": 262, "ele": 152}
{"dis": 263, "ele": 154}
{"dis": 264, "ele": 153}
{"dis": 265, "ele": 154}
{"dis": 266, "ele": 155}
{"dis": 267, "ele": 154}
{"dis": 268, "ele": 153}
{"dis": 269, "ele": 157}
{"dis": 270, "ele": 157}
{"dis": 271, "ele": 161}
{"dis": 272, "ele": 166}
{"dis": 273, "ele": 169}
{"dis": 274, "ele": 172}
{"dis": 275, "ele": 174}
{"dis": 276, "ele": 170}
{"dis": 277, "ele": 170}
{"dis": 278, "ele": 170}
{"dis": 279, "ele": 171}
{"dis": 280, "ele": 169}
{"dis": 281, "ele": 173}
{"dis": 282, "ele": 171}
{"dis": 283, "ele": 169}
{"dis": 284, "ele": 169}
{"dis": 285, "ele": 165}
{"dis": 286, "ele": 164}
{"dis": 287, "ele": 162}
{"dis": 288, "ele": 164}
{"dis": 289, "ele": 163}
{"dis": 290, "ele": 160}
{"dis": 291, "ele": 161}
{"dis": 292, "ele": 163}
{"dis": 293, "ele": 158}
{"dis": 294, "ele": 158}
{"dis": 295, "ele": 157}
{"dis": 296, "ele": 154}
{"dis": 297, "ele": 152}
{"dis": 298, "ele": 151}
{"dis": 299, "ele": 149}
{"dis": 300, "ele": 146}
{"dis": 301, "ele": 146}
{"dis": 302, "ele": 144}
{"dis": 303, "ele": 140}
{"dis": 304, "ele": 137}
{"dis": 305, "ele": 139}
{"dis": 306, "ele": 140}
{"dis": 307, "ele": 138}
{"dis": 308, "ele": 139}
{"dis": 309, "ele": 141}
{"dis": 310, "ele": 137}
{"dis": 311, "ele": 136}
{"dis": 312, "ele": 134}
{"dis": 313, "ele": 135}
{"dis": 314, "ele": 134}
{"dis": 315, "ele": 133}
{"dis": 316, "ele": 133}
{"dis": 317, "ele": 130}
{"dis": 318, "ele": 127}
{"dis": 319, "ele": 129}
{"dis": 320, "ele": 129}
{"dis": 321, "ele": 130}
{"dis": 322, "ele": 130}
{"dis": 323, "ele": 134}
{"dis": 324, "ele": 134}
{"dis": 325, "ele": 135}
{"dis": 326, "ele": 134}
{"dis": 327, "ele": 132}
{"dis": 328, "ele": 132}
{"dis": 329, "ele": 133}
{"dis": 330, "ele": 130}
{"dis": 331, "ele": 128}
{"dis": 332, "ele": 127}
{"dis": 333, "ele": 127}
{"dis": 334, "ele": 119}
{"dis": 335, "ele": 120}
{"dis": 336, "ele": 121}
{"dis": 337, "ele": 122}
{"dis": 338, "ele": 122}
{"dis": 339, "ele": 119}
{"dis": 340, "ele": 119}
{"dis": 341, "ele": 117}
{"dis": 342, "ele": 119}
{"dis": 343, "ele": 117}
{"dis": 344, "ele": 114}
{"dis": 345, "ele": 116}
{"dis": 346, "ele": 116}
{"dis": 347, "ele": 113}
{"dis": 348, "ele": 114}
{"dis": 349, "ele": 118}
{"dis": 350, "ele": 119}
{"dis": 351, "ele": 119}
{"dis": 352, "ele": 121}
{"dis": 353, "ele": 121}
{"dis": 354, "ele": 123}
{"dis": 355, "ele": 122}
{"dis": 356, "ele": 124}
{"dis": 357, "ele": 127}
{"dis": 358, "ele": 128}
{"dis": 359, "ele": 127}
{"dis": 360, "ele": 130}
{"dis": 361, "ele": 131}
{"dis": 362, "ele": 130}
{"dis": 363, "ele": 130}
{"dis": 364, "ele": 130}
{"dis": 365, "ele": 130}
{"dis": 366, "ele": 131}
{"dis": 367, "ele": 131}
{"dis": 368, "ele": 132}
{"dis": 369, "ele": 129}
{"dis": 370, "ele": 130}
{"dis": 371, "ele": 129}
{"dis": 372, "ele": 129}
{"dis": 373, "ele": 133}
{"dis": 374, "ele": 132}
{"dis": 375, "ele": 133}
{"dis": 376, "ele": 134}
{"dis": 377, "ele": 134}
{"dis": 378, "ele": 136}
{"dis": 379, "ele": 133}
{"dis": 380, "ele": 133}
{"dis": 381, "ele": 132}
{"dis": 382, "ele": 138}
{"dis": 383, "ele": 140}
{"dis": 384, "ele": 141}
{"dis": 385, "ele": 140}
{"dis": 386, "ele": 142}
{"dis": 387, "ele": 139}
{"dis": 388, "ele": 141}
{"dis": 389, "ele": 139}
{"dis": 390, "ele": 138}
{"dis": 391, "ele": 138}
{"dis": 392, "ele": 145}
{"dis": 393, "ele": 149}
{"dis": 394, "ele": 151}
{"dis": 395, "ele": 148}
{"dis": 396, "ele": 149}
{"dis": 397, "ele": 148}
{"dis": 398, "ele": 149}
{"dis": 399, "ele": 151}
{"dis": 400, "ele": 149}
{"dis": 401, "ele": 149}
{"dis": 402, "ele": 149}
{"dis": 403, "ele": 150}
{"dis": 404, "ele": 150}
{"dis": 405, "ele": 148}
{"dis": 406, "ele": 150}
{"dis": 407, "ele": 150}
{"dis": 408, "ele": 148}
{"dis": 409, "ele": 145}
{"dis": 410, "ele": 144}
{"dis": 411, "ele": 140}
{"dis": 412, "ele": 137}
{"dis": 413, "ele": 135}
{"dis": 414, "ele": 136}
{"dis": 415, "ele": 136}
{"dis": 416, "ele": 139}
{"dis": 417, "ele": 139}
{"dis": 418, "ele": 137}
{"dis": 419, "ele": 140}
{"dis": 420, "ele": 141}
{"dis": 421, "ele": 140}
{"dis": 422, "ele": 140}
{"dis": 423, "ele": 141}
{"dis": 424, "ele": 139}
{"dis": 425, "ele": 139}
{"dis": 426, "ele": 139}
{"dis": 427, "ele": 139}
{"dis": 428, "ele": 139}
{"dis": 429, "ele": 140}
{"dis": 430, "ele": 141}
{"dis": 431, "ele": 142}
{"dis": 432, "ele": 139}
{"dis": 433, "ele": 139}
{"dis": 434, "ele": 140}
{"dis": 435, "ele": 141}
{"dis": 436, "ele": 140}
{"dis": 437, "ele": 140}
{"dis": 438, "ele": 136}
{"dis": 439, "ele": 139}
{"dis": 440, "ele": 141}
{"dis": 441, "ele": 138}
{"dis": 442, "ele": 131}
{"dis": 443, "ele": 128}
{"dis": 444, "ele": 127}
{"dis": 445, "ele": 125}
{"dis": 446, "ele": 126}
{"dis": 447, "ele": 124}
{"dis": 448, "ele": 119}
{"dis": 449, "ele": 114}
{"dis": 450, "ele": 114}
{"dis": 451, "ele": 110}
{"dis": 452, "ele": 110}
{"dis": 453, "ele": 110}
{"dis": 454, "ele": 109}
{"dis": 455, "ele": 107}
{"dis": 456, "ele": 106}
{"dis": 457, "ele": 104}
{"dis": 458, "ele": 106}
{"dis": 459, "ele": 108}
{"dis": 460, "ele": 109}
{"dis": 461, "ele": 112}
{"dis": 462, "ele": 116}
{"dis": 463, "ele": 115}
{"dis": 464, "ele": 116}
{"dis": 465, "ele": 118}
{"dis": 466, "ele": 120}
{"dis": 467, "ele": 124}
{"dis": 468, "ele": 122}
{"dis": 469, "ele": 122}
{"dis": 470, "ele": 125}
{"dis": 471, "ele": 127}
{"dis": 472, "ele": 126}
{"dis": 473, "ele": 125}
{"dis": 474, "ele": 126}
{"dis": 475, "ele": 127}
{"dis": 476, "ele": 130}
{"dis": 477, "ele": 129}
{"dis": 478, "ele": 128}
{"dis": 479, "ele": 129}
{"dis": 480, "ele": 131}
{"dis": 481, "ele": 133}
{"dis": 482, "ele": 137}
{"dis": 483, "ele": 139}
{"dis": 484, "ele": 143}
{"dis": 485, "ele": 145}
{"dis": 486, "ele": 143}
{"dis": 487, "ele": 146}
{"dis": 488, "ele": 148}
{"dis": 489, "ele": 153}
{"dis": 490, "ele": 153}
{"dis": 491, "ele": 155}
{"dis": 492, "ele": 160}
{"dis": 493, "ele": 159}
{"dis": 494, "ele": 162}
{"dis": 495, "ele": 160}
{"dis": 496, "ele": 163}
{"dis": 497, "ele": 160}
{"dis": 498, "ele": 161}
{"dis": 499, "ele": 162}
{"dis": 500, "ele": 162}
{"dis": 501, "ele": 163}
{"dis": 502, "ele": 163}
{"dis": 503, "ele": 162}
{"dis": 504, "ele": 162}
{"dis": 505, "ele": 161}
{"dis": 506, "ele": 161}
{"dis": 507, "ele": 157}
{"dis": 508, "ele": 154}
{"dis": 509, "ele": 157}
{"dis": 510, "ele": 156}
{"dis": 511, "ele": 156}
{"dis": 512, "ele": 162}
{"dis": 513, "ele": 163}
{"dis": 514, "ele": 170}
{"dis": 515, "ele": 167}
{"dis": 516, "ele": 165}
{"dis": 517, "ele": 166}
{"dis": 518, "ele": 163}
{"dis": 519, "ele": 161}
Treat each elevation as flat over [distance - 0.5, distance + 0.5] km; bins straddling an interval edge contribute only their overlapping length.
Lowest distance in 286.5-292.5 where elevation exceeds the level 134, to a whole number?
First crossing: 287 km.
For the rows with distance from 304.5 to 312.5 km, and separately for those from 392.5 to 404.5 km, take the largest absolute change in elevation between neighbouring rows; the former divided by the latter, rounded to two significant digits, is 1.3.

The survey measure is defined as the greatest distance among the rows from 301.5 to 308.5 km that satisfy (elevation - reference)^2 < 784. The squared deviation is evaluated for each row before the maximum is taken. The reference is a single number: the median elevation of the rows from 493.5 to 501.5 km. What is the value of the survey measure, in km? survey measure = 308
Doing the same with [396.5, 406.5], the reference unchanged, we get 406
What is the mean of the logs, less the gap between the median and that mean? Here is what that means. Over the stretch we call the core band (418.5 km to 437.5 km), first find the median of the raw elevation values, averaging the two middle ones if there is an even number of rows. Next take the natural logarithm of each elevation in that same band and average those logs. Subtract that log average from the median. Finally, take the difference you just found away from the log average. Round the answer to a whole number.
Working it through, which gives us -130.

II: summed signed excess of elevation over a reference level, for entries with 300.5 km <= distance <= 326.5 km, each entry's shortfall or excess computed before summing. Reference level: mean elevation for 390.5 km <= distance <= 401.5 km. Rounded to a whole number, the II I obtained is -325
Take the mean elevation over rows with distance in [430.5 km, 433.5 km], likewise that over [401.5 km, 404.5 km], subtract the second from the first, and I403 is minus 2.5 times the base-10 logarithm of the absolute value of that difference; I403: -2.5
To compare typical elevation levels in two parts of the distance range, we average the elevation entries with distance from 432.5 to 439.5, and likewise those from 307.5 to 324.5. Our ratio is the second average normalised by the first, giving 0.96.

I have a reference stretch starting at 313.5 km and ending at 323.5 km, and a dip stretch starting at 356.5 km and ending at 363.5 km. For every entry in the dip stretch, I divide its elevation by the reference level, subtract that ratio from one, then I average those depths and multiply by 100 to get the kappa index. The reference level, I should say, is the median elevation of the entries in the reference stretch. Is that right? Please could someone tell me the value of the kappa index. 1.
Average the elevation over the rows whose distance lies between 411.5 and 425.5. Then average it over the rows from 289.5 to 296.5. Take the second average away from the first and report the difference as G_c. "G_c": -20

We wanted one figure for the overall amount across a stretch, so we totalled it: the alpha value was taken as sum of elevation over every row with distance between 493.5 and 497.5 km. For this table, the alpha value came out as 645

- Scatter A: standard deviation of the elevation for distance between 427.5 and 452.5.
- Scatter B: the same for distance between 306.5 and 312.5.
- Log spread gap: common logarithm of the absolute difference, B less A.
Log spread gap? 0.9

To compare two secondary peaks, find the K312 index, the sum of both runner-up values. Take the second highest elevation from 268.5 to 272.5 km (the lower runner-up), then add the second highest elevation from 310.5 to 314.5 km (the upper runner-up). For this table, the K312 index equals 296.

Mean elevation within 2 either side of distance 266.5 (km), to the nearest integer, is 154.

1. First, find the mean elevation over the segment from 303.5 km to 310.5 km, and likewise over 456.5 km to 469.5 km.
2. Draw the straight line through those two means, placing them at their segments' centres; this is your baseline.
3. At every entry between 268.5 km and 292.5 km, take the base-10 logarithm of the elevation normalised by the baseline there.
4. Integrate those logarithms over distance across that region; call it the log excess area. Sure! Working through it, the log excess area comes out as 1.6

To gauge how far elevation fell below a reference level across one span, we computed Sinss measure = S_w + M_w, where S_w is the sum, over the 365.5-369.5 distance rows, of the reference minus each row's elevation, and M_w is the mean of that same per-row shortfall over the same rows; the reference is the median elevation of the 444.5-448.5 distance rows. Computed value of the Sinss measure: -31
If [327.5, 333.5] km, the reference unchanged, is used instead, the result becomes -35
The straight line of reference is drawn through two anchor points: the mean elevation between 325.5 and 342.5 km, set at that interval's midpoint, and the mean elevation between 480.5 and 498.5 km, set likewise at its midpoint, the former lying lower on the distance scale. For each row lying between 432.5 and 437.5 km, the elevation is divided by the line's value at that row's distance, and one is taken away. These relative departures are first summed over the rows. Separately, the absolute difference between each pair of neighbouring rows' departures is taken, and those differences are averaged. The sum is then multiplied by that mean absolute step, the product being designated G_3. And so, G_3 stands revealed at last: 0.000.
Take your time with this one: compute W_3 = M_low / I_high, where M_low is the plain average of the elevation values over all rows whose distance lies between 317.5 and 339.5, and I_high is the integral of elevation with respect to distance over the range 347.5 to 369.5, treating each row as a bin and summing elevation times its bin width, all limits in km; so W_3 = 0.046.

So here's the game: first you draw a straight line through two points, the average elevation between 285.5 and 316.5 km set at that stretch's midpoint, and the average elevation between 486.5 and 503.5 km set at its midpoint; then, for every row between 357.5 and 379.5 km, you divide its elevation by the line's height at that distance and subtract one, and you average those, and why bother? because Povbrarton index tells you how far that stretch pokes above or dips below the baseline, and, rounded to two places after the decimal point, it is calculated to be -0.13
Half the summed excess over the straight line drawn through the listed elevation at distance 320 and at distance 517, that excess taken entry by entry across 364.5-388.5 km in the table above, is -64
